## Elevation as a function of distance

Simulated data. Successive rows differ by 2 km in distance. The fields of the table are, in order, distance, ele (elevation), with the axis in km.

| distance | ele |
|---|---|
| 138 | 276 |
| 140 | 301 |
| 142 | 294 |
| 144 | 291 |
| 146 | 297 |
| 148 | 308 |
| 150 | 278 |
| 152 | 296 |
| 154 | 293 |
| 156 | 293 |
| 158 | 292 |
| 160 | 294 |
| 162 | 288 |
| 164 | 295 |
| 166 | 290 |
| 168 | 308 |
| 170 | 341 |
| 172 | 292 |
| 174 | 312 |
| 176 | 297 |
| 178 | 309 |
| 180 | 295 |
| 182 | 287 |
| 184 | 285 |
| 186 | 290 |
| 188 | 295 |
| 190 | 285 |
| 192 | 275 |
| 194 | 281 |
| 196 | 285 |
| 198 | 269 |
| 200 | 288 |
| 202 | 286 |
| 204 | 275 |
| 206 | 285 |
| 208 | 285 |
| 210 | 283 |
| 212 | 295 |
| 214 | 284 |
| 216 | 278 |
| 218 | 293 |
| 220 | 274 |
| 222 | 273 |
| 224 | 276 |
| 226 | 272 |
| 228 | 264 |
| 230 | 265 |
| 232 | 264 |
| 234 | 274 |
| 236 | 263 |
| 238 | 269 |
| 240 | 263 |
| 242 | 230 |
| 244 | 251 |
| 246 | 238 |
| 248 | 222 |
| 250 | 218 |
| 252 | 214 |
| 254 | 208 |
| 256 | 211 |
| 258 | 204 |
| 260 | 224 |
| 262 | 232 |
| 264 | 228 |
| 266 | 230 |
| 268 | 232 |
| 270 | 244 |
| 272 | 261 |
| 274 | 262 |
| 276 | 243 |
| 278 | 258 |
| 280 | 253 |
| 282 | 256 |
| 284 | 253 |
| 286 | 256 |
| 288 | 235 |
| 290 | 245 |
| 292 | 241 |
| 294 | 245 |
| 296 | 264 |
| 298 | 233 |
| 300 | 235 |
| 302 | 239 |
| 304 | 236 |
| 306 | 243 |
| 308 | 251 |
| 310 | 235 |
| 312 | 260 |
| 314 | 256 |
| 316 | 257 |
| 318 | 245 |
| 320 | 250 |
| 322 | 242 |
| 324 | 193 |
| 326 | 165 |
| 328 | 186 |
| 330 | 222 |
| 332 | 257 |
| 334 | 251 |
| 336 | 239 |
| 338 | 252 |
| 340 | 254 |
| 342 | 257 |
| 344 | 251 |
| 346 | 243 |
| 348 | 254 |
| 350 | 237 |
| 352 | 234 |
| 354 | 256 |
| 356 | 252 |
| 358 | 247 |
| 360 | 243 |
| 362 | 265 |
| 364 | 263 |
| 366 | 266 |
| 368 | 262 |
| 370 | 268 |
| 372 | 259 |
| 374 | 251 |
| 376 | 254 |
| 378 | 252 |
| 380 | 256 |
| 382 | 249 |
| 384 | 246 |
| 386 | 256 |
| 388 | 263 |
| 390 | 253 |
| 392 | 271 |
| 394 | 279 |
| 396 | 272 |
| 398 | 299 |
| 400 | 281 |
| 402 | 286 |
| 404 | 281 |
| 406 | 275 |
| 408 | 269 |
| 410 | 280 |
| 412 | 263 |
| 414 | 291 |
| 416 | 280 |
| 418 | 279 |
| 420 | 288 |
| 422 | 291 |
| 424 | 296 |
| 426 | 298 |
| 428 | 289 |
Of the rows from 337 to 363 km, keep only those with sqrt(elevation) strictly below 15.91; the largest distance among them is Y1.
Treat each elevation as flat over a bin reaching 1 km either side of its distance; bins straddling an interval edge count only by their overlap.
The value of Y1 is 360 km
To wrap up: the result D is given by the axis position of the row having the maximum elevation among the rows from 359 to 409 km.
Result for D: 398 km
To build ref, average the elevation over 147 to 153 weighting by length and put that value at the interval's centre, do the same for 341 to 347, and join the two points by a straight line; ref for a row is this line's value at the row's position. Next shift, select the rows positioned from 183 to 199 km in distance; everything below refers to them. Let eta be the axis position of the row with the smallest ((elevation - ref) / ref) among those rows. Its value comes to 198 km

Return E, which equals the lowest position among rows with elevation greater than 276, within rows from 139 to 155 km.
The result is 140 km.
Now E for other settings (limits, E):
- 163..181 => 164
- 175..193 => 176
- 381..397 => 394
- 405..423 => 410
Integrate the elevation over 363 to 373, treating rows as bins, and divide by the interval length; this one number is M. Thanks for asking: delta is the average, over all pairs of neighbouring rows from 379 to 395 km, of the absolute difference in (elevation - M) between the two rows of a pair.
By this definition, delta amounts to 9.0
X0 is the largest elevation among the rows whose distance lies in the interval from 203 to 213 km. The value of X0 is 295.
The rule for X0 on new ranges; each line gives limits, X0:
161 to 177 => 341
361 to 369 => 266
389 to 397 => 279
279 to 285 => 256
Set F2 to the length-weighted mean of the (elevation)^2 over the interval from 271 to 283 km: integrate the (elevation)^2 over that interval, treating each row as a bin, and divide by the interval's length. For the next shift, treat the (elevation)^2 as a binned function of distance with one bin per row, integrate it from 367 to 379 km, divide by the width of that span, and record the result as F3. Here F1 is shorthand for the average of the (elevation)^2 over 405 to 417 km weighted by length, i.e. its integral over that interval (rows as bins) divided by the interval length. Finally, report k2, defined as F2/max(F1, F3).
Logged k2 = 0.85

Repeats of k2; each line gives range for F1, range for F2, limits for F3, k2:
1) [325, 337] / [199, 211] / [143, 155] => 0.93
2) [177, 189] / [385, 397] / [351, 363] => 0.82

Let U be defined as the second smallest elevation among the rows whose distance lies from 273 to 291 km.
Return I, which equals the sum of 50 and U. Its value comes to 293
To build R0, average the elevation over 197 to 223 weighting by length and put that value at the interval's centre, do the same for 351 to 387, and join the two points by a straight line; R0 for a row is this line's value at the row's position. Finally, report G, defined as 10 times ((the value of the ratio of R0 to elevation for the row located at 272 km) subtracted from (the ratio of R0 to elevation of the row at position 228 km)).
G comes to 0.2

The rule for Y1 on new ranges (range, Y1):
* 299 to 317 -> 310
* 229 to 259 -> 258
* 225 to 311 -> 310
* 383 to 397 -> 390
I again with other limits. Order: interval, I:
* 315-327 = 243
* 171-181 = 345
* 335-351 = 289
